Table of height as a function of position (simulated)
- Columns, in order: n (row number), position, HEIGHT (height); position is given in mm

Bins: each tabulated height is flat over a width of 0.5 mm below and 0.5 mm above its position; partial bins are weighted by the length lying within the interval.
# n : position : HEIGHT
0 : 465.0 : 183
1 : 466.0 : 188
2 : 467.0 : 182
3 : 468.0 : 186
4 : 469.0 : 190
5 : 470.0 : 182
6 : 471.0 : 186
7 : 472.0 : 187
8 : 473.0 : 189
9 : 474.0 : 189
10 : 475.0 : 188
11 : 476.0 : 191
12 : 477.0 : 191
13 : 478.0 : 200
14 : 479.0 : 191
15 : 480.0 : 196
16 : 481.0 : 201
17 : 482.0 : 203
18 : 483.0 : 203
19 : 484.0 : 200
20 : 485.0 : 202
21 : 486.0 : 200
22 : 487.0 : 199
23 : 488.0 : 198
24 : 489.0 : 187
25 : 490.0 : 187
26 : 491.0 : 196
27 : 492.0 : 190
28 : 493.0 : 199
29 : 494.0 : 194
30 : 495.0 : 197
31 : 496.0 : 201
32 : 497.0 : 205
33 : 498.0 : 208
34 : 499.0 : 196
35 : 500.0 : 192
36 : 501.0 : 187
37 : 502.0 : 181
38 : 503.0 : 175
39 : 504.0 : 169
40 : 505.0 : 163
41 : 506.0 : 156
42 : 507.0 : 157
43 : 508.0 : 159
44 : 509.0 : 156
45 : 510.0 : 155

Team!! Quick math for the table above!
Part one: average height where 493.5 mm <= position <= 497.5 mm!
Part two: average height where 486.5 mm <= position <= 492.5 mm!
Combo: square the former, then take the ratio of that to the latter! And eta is 206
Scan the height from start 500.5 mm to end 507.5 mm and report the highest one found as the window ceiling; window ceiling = 187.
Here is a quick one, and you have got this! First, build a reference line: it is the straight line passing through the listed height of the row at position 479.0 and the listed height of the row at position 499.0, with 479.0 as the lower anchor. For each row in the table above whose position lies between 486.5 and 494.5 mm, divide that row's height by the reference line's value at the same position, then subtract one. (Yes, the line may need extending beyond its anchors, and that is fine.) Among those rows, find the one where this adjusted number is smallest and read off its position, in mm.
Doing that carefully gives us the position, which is 490.0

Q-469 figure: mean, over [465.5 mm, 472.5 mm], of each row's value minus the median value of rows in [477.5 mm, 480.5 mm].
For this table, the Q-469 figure -10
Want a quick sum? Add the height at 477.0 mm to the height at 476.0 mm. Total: 382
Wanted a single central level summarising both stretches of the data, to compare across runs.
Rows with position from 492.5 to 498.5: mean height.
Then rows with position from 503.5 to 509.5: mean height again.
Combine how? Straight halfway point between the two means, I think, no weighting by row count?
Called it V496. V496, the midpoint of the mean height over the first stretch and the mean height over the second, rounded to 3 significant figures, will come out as 180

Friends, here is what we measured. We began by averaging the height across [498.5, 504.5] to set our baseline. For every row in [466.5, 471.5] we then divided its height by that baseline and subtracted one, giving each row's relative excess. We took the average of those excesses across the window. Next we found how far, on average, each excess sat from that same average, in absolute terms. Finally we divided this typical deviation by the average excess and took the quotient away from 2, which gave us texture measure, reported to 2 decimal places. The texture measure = 0.63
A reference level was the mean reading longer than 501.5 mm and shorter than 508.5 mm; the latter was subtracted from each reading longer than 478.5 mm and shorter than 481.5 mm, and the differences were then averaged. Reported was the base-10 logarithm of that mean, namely 1.48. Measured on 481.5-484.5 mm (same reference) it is 1.56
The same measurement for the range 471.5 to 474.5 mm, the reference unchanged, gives 1.35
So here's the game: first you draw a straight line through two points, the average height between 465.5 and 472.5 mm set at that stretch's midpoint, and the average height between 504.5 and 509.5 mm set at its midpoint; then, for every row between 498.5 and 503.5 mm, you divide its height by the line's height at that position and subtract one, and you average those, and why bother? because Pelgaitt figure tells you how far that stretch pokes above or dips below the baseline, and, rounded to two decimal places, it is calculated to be 0.15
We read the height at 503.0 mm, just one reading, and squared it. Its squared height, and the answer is 30625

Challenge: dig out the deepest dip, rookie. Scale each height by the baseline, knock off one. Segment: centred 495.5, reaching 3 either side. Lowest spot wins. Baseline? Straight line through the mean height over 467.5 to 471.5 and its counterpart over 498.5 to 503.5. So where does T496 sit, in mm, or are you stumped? 494.0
